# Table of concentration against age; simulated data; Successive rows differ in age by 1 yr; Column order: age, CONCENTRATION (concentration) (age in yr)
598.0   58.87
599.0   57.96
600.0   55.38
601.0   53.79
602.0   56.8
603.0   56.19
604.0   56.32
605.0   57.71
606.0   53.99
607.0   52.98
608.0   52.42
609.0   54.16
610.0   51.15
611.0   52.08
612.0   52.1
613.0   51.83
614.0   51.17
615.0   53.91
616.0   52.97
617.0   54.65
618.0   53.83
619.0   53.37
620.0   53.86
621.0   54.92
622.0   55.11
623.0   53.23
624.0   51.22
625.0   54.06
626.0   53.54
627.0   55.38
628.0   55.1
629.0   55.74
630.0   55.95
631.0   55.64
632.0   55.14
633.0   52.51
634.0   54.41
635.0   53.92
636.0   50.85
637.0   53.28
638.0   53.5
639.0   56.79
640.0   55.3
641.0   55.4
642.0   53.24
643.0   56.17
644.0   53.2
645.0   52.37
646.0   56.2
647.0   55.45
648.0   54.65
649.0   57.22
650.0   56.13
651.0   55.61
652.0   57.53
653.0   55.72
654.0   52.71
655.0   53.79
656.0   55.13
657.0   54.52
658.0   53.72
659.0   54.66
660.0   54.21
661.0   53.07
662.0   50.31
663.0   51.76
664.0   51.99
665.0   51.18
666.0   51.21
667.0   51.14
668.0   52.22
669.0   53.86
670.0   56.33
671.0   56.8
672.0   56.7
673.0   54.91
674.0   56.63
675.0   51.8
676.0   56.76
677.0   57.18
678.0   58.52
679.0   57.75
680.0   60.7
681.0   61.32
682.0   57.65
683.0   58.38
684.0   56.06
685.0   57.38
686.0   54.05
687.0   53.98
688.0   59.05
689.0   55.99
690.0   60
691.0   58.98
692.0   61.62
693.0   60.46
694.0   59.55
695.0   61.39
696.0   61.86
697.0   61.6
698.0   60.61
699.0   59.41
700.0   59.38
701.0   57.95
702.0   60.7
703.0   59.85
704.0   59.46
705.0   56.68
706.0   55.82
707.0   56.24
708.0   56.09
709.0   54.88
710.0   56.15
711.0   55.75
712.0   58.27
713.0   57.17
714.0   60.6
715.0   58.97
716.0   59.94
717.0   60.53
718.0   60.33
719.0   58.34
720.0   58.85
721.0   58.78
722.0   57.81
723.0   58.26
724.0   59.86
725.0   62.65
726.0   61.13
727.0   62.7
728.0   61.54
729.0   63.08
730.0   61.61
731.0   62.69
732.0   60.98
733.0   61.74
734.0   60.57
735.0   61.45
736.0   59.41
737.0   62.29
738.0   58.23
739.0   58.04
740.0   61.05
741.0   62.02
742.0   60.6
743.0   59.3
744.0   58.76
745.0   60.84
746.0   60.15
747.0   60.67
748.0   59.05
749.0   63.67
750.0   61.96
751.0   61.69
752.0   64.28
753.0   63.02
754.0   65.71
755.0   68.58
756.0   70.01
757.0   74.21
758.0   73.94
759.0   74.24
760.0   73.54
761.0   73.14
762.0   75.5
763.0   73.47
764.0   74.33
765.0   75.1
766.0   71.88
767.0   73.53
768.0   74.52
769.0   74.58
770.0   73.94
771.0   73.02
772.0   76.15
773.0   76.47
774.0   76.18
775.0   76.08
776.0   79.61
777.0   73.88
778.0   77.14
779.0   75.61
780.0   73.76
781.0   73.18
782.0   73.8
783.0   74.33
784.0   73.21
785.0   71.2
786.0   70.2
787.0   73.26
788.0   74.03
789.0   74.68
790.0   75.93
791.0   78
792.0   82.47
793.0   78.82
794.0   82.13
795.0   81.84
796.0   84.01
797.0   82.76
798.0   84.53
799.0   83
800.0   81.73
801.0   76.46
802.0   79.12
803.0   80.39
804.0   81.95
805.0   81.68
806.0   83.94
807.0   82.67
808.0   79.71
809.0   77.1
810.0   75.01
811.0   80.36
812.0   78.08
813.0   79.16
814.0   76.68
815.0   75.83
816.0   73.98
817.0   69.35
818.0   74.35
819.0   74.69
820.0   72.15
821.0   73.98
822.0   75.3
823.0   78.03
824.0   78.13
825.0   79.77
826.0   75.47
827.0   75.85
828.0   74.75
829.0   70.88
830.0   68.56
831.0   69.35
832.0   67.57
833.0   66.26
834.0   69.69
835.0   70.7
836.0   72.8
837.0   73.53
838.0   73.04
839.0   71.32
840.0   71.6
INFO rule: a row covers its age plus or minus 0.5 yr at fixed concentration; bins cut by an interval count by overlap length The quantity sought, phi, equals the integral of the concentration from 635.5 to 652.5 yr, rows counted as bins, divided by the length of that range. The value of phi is 54.9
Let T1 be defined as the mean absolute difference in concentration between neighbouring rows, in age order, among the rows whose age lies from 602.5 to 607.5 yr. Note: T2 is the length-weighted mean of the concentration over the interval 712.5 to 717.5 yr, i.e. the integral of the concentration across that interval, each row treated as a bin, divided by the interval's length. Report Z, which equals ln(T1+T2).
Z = 4.11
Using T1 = 1.6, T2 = 59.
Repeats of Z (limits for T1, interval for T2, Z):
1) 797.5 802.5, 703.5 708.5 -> 4.09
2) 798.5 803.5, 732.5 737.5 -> 4.15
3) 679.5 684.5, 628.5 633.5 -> 4.04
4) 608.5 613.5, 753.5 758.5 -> 4.27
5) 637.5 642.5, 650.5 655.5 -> 4.04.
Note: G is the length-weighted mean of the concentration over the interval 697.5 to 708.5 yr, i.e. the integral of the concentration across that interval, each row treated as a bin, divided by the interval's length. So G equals 58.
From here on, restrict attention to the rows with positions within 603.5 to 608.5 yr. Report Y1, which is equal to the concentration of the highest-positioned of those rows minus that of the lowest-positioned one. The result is -3.9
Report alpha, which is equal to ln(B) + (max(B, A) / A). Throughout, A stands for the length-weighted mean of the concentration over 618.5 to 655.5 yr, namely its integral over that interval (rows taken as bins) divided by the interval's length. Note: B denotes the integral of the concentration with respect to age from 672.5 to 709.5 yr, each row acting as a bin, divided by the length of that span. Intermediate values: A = 54.5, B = 58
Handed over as 5.13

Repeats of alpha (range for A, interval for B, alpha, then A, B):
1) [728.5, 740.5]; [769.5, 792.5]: 5.55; 60.9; 75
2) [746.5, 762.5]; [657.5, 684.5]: 5.01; 67.7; 55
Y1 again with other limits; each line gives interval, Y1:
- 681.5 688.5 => 1.4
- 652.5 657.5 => -1.2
